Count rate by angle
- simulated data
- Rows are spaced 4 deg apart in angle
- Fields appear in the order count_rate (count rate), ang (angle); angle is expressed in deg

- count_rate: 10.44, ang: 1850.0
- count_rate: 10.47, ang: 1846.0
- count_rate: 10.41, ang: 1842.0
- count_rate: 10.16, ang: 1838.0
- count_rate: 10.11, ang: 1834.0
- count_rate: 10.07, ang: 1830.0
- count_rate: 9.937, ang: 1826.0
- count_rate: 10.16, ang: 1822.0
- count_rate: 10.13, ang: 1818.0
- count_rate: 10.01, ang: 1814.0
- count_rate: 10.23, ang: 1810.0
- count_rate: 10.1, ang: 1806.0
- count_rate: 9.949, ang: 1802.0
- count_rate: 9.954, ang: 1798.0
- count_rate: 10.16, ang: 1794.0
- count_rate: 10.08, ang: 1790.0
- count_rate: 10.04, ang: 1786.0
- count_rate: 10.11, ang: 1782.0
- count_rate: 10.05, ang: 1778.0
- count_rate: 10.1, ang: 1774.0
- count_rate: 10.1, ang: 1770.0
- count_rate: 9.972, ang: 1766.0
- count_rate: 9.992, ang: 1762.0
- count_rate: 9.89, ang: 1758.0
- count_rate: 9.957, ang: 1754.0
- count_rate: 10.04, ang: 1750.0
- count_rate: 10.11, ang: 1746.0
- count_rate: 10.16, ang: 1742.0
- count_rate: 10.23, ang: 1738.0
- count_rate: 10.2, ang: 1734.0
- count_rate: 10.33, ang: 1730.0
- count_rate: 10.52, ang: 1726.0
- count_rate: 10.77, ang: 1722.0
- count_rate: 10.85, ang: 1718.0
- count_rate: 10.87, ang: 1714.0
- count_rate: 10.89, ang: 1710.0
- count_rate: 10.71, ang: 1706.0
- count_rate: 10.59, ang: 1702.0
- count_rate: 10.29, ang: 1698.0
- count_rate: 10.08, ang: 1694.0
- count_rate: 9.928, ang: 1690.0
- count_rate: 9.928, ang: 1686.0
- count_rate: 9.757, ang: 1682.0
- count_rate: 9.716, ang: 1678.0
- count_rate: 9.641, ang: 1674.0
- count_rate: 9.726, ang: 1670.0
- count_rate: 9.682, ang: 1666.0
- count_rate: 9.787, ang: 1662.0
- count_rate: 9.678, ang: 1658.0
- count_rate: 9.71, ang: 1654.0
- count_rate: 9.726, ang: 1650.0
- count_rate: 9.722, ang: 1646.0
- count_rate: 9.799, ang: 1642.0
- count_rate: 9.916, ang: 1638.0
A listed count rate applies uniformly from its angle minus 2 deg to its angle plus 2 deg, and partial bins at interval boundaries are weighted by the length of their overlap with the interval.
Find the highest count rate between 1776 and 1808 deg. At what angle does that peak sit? 1794.0 deg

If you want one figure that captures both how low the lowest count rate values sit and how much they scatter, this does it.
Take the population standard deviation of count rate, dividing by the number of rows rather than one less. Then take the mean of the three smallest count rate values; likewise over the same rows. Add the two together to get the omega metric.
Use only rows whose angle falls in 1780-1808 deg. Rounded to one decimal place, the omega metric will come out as 10.1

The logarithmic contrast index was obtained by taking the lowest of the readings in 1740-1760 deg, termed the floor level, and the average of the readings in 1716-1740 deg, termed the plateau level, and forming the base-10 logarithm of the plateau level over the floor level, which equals 0.025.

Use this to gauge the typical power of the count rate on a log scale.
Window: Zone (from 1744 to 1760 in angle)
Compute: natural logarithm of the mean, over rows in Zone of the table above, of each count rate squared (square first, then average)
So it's 4.61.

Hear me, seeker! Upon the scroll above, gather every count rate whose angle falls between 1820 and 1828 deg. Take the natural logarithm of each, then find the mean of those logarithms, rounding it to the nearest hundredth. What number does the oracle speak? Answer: 2.31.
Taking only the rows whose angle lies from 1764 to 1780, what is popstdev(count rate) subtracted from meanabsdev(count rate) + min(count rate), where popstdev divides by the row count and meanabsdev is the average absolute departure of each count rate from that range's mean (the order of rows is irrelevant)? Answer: 10.0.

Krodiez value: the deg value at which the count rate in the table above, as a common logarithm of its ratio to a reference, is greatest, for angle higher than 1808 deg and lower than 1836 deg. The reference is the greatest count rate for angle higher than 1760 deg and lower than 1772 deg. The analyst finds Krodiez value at 1810.0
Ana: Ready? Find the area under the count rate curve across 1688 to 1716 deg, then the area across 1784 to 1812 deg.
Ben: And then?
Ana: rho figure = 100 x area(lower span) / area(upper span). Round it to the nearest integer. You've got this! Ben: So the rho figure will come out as 104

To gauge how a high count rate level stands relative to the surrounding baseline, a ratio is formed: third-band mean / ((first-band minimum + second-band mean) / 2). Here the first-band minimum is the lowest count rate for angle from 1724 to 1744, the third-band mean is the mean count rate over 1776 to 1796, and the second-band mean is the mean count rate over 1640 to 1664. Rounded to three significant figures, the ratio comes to 1.01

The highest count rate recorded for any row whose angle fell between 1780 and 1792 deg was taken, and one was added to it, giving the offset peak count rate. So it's 11.1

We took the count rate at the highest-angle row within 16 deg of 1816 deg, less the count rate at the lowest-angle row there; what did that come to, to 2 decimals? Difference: 0.12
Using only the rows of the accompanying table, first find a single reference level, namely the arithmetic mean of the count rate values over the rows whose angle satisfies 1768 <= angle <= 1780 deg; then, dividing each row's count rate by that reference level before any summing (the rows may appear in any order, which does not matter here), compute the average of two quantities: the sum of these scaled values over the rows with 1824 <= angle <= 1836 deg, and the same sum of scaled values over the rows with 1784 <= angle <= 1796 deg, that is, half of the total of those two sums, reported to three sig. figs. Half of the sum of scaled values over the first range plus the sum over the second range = 2.99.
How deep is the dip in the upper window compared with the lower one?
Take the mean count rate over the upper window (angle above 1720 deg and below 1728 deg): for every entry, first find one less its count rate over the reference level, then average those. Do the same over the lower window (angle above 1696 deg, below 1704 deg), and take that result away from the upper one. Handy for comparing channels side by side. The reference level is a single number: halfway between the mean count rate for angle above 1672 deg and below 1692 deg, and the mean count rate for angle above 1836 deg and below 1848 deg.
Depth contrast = -0.020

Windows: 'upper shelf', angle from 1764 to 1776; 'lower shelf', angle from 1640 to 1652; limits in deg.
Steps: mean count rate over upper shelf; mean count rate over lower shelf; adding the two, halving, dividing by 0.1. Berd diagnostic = 99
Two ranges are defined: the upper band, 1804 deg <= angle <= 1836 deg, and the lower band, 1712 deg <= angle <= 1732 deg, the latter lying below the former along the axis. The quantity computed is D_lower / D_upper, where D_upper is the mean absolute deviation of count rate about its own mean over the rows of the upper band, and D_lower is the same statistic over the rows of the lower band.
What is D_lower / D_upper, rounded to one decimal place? 3.0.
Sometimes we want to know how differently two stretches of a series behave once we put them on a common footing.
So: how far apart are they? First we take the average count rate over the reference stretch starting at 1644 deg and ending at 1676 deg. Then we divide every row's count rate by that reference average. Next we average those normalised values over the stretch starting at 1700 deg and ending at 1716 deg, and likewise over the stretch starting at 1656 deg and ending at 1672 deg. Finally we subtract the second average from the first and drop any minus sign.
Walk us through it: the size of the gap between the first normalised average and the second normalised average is 0.11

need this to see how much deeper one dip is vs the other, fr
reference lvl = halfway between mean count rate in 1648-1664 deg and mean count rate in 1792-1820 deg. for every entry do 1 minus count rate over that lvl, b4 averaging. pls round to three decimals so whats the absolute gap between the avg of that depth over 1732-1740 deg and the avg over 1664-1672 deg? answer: 0.052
